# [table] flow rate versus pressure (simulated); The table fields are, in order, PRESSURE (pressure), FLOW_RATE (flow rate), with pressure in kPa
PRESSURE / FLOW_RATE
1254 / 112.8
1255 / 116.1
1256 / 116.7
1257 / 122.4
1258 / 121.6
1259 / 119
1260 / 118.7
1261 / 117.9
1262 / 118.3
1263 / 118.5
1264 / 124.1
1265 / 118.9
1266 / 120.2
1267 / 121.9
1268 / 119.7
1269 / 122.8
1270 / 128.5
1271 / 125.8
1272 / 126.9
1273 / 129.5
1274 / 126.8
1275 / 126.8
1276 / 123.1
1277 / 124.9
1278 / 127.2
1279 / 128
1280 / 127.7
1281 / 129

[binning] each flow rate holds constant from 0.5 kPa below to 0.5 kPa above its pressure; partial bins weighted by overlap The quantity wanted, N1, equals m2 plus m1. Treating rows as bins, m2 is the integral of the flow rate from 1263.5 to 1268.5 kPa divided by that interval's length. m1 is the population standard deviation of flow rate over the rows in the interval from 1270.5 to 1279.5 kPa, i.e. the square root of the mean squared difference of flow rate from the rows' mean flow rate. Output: 123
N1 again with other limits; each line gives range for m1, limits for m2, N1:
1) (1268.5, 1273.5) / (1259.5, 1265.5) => 122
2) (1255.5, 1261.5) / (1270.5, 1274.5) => 129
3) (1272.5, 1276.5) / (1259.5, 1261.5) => 121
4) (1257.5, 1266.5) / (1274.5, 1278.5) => 127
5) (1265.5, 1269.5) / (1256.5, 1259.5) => 122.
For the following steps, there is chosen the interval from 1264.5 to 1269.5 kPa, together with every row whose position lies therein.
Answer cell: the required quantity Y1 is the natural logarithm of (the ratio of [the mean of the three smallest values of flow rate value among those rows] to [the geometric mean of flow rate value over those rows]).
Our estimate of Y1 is -0.0091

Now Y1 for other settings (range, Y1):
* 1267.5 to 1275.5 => -0.0245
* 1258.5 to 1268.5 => -0.0124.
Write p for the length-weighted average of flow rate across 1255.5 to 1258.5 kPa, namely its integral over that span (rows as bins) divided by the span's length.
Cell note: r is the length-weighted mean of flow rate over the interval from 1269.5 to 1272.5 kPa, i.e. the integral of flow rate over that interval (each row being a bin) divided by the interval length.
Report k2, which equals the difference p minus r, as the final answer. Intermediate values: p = 120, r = 127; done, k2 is -7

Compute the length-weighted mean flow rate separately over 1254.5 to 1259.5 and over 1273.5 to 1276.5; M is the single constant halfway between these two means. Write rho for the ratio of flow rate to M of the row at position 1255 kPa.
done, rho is 0.95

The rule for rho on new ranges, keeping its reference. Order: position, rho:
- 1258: 0.99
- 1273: 1.06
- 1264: 1.01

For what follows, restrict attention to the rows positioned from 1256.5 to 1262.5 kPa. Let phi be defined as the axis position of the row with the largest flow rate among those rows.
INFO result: 1257 kPa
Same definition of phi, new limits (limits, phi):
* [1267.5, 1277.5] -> 1273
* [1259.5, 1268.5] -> 1264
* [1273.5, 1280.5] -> 1279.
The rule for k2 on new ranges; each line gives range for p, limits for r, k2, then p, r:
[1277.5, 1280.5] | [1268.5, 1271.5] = 2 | 128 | 126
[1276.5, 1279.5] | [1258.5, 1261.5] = 8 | 127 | 119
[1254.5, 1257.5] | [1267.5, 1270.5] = -5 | 118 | 124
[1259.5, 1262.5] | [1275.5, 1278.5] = -7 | 118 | 125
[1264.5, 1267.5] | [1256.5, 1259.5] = -1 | 120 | 121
